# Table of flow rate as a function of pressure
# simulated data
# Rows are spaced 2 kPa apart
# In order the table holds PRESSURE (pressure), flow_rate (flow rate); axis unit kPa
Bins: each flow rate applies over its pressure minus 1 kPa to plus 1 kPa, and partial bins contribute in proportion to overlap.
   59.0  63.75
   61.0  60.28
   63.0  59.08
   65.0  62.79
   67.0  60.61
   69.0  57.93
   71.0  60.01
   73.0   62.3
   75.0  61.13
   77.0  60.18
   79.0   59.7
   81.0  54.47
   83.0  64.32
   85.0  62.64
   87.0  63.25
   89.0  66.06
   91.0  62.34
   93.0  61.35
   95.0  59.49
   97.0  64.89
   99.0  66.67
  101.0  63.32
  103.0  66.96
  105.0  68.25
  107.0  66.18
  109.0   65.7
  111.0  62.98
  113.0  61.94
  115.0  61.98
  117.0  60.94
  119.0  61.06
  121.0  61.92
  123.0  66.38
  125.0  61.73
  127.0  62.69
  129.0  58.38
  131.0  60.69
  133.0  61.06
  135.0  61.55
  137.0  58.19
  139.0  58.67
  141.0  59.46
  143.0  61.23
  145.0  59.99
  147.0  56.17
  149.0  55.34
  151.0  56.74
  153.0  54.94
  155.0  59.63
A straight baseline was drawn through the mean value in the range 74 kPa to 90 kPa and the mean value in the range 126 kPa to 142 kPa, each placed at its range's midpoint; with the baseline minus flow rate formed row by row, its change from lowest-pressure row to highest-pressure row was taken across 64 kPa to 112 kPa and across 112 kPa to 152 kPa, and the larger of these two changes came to 4.2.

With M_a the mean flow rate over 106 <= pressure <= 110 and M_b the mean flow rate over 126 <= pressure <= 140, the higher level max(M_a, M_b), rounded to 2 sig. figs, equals 66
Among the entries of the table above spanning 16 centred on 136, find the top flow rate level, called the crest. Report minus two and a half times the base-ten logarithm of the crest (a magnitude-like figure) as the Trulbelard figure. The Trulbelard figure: -4.47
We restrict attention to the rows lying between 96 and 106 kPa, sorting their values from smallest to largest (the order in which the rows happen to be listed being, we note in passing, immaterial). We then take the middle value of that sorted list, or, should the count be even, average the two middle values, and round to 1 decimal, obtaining 66.7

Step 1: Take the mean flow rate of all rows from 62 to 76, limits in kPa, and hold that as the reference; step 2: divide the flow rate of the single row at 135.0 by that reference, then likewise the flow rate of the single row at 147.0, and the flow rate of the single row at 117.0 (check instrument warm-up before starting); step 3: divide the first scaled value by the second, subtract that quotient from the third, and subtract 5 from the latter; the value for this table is -5.09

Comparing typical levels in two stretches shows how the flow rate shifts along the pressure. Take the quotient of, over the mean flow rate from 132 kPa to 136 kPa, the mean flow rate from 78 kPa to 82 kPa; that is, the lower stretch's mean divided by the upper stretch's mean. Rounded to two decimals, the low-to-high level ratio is 0.93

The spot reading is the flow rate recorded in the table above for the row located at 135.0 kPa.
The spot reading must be 61.55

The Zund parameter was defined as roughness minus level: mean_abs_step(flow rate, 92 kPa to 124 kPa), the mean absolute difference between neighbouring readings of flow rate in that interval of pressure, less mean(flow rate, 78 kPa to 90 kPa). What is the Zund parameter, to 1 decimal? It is -59.7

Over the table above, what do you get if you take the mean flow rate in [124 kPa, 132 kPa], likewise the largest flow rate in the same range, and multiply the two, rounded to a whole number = 3816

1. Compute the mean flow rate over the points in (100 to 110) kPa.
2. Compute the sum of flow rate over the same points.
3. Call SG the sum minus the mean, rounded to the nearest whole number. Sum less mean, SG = 264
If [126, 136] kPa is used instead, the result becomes 243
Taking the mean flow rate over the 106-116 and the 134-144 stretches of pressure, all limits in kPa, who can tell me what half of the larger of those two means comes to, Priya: 31.9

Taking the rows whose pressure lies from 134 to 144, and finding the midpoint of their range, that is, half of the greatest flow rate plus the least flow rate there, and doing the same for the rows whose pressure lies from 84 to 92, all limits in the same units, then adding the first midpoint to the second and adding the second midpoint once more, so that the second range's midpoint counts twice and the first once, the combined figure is 188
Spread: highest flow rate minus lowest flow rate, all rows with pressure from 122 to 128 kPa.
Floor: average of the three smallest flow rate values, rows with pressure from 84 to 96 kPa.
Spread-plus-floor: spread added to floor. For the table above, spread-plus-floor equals 65.7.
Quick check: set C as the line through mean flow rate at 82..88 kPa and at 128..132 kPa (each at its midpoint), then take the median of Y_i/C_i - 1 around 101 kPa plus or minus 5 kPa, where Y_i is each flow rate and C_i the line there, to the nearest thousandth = 0.072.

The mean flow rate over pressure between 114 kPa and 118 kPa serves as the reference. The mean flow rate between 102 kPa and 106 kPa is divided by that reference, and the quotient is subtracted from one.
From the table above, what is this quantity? -0.100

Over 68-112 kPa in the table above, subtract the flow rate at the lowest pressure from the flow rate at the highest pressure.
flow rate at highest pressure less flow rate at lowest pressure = 5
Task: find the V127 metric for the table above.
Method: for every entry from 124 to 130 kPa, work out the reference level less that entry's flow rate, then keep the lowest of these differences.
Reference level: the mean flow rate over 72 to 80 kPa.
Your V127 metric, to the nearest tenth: -1.9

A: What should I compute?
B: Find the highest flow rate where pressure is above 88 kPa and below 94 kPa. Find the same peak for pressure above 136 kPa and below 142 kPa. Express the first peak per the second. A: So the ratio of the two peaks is 1.11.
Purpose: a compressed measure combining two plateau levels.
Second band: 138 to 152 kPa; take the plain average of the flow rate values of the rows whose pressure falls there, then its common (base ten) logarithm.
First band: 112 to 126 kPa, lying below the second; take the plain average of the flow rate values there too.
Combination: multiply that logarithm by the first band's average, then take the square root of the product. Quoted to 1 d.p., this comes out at 10.5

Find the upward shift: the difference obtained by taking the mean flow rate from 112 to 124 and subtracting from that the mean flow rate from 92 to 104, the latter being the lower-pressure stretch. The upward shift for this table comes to -1.4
